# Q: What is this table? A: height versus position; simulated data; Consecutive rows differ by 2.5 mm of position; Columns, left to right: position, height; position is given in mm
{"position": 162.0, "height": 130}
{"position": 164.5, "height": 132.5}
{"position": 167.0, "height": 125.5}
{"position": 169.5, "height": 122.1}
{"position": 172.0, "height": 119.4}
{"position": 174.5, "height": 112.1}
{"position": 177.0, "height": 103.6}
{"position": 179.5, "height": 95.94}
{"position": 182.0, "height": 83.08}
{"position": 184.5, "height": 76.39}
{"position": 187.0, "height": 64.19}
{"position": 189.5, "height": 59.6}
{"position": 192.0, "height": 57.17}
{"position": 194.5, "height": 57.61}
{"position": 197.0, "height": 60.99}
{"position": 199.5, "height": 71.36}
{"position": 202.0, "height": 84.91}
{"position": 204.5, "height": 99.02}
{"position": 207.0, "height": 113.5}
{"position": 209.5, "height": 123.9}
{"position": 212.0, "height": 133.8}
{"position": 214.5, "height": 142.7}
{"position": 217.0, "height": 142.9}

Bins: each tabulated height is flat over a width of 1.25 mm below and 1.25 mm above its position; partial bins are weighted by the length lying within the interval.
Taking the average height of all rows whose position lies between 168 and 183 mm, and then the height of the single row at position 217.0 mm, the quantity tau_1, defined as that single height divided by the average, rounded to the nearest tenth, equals 1.3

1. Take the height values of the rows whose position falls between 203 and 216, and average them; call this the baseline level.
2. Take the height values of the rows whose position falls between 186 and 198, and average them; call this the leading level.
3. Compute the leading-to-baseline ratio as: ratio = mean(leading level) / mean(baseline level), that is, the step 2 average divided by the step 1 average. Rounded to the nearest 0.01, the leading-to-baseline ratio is 0.49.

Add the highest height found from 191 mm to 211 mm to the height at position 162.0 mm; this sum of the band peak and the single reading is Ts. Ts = 254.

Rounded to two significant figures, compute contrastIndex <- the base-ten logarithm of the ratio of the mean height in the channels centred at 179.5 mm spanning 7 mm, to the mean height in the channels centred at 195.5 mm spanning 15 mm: 0.16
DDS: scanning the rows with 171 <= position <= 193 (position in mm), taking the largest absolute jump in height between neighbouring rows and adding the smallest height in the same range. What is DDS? 70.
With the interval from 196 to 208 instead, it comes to 75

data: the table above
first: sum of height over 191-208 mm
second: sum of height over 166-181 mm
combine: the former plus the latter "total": 1223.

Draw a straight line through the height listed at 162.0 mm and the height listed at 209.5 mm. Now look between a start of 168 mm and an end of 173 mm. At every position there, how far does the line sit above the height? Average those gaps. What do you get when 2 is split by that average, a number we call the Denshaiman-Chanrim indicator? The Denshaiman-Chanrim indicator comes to 0.25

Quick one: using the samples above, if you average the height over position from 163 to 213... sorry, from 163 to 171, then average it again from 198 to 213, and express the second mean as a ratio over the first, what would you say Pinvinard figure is 0.82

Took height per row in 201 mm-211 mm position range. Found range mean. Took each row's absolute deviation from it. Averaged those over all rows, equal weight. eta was 13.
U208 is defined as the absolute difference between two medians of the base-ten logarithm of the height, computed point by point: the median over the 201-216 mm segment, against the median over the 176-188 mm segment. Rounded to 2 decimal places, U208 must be 0.15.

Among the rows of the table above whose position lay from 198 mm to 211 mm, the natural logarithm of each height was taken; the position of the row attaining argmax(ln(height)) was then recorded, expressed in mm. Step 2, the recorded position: 209.5 mm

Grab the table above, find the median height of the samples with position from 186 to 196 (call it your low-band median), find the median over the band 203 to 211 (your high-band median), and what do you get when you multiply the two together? 6652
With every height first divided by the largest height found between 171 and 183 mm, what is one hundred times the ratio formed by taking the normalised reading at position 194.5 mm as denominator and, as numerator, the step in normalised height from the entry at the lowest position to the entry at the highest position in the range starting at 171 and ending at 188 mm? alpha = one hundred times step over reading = -96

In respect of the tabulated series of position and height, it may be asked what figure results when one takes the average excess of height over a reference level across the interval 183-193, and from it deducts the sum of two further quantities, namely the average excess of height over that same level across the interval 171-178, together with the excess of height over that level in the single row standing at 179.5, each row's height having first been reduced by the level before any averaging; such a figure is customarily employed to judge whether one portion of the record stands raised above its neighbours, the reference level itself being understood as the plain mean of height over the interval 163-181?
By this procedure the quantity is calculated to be -27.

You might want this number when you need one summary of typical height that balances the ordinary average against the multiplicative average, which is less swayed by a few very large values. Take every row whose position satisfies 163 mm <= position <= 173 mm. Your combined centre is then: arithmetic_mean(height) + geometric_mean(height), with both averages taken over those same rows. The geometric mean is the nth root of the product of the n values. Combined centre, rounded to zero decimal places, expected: 250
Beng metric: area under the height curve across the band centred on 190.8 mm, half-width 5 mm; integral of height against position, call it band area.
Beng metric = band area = 596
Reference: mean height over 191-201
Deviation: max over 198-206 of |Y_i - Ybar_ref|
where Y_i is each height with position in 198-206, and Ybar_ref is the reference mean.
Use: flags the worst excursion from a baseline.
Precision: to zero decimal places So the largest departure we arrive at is 37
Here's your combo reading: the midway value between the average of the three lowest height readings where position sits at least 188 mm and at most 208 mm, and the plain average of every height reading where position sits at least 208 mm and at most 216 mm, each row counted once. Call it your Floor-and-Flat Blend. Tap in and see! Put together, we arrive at 96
